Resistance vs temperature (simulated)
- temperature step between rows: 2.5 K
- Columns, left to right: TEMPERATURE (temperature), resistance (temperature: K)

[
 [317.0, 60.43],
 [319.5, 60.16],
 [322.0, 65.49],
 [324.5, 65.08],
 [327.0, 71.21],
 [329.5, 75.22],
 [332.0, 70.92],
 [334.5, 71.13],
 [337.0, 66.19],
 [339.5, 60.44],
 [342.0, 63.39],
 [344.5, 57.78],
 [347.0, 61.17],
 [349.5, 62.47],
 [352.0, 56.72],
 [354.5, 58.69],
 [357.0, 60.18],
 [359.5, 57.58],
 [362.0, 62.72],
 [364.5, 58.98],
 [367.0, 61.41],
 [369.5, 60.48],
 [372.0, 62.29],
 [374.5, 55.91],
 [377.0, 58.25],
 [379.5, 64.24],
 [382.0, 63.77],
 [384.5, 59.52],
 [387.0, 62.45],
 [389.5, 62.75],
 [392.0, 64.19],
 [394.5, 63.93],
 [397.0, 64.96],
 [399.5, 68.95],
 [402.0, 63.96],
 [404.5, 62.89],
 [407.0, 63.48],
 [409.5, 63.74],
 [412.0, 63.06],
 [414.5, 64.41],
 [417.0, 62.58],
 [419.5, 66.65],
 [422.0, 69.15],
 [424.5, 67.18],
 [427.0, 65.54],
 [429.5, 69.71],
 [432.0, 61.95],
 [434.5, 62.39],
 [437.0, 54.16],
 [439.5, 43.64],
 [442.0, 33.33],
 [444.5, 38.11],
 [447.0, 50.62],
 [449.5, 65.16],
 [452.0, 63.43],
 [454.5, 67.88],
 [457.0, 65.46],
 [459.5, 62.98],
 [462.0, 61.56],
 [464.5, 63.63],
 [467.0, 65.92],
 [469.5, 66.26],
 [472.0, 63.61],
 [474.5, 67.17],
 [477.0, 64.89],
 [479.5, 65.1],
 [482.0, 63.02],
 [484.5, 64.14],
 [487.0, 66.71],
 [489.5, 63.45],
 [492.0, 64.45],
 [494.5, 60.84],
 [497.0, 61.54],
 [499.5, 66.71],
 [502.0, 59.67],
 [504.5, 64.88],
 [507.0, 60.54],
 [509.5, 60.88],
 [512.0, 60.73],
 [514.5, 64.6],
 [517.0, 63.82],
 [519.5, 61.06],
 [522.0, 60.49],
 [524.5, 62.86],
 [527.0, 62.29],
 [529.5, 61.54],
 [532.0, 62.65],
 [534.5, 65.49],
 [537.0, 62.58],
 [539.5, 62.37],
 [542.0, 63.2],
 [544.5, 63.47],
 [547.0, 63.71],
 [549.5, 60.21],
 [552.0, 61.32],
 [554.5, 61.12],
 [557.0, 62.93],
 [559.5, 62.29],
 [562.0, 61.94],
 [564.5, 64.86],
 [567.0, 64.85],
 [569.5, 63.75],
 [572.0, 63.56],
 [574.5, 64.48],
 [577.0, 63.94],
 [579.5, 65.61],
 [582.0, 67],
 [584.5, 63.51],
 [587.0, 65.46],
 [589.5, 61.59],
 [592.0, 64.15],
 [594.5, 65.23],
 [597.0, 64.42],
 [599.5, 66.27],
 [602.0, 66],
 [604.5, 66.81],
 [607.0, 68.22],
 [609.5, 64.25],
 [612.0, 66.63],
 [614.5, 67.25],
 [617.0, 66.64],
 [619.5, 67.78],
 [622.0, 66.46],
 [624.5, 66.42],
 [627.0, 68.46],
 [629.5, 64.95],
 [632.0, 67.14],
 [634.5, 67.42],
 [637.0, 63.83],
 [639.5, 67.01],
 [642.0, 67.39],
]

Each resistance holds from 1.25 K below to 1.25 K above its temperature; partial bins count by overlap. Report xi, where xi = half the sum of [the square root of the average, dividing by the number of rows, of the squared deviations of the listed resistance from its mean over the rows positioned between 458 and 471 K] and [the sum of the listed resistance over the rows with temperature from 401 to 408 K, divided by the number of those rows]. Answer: 32.6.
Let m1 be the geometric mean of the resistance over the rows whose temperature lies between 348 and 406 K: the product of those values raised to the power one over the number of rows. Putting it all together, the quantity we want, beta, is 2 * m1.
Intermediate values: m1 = 61.5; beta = 123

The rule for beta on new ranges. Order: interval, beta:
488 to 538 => 125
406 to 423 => 129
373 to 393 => 123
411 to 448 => 114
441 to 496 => 121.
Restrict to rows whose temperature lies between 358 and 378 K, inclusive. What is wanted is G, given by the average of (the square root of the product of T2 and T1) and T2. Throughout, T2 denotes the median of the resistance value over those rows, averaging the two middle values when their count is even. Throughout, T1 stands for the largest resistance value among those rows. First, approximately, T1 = 62.72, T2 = 59.7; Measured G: 60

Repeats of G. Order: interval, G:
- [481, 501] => 65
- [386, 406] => 65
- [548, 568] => 63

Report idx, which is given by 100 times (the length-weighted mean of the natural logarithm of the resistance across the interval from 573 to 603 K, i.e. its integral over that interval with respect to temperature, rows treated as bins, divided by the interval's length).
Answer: 417.1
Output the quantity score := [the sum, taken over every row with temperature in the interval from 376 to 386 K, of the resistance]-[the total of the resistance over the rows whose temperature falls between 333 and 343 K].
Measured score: -15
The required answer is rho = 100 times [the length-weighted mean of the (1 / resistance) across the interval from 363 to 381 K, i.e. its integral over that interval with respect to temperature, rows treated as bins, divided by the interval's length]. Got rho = 1.66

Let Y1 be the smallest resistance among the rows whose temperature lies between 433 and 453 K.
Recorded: 33.33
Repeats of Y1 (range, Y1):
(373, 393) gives 55.91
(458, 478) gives 61.56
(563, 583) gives 63.56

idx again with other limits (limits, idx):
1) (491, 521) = 413.4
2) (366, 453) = 409.7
